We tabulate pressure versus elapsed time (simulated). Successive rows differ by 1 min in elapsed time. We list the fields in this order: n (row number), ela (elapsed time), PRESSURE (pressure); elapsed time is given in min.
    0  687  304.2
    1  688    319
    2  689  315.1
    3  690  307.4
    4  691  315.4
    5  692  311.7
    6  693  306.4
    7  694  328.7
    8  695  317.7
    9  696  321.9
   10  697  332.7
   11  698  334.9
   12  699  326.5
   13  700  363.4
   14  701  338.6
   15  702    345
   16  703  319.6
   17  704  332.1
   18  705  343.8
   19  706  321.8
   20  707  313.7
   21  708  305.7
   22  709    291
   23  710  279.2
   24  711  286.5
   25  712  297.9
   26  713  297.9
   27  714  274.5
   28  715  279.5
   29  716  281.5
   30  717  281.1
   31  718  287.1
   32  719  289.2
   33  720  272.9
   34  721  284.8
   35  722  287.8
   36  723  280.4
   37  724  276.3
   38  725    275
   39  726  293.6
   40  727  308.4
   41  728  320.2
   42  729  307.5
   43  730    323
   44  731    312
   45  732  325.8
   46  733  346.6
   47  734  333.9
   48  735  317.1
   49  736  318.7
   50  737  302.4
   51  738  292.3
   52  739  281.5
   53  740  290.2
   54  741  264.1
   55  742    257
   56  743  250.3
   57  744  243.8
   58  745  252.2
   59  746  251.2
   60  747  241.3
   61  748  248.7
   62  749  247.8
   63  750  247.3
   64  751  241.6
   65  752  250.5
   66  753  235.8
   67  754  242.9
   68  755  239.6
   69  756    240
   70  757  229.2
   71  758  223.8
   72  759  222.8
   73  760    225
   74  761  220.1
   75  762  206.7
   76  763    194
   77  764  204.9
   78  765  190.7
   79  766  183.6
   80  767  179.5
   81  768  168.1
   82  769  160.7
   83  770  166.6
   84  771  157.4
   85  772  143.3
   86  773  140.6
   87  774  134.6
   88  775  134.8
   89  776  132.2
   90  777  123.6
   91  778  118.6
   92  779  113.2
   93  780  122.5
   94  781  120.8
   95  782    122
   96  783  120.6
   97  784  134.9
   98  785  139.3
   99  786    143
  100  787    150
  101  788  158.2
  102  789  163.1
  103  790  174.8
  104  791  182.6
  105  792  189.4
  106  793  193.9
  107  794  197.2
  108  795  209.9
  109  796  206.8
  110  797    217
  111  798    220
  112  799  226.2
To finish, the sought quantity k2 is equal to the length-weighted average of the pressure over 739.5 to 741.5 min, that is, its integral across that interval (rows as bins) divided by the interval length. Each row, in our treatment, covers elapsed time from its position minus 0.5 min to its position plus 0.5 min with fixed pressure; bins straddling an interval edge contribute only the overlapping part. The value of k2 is 277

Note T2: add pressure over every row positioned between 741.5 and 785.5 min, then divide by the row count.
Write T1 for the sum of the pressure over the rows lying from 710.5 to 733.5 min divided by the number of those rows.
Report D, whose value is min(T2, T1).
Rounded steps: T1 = 295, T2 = 191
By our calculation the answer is 191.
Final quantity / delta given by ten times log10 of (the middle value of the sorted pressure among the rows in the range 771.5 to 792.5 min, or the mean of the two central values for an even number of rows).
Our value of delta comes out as 21.3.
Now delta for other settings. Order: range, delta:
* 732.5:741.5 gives 24.8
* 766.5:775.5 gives 22.0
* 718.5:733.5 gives 24.7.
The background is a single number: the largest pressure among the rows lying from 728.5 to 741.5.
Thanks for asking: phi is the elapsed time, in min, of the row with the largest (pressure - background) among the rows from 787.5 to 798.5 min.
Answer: 798 min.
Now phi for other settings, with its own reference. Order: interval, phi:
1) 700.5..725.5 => 702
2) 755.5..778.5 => 756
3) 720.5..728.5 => 728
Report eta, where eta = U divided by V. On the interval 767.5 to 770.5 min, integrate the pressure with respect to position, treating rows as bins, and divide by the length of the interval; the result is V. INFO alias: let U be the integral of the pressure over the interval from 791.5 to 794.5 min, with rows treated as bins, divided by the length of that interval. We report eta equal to 1.2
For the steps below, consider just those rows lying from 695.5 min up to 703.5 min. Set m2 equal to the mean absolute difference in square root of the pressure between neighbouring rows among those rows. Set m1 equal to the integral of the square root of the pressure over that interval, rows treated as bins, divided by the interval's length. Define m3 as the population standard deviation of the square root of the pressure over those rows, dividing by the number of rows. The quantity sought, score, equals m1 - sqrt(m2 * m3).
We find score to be 17.9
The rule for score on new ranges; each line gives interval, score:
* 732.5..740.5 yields 17.2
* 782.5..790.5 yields 11.7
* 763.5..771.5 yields 12.8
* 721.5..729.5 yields 16.8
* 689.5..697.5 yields 17.6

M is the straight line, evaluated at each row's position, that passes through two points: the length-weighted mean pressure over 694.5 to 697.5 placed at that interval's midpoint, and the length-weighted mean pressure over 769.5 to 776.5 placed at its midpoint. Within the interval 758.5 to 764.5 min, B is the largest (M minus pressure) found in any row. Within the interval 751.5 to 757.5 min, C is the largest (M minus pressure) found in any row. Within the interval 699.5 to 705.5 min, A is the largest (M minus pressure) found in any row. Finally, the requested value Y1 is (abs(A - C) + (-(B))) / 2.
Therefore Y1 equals 30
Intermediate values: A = -12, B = -26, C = -45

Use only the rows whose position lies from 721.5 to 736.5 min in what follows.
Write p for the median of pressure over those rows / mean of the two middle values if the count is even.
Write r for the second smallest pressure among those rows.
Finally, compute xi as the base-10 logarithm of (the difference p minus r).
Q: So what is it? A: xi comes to 1.55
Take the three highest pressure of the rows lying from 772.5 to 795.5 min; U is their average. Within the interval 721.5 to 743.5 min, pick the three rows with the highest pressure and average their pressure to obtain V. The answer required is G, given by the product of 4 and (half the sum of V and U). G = 1072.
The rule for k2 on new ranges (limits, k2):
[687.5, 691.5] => 314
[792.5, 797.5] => 205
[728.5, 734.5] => 325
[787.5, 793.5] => 177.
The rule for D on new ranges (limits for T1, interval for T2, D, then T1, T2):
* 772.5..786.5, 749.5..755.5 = 129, 129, 243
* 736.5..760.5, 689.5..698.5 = 251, 251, 320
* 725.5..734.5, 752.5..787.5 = 171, 319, 171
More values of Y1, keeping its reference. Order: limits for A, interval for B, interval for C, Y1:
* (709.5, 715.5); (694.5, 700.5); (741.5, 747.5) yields 18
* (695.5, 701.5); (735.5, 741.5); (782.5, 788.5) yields 24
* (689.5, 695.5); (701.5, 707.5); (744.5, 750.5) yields 39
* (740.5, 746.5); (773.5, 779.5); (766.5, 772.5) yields 9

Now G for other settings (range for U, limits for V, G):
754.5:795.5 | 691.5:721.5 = 1174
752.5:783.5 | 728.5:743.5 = 1153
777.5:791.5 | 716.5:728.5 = 962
